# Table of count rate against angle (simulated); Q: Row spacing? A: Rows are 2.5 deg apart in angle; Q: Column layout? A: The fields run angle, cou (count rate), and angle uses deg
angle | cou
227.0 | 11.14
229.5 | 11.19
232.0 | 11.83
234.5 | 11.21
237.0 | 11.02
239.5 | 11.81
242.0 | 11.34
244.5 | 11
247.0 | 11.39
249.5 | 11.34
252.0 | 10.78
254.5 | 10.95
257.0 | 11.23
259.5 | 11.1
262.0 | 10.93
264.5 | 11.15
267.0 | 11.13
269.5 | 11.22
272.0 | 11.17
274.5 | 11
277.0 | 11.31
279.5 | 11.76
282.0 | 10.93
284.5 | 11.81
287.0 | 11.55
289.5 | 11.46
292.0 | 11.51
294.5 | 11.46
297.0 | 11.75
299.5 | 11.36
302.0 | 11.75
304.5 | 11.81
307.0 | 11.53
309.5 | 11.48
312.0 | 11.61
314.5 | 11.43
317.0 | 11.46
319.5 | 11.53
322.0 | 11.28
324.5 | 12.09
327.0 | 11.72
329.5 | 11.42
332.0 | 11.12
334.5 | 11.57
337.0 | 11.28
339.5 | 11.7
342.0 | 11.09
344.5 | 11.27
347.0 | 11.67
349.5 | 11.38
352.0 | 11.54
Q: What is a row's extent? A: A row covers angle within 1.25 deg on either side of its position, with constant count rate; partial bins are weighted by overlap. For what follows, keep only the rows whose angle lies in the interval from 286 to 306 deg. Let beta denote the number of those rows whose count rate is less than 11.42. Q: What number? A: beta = 1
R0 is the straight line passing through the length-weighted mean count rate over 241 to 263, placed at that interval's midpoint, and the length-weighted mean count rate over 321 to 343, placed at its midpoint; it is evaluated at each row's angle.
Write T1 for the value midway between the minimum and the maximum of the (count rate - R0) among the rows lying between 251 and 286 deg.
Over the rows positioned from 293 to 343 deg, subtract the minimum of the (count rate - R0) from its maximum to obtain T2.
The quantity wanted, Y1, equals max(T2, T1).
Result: 1.08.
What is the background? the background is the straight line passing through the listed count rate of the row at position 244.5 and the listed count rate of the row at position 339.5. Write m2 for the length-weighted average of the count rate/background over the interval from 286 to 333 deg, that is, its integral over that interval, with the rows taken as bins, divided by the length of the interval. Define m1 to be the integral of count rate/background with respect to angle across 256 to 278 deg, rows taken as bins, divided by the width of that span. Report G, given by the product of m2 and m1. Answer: 1.00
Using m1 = 1.00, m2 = 1.01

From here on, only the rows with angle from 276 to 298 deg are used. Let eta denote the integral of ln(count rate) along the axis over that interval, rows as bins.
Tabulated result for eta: 54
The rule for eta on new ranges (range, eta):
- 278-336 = 142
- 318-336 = 44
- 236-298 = 150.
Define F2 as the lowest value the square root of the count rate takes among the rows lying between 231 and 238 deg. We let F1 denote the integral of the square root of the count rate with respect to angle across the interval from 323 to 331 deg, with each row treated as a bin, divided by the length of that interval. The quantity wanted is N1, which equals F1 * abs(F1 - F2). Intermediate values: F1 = 3.42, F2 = 3.32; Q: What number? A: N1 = 0.35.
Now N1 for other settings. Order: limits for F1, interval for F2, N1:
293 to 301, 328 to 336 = 0.21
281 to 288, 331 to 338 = 0.16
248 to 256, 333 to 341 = 0.12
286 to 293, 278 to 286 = 0.29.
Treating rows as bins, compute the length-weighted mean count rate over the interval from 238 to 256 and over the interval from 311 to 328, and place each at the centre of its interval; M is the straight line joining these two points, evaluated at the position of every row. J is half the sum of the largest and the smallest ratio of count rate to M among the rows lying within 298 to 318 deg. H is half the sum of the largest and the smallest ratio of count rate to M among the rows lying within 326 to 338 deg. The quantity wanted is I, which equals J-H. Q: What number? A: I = 0.03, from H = 0.98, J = 1.01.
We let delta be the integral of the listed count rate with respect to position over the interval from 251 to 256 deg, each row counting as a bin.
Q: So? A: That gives 54.4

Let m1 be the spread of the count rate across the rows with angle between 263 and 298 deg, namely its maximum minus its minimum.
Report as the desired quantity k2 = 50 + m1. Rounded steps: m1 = 0.88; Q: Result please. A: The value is 50.9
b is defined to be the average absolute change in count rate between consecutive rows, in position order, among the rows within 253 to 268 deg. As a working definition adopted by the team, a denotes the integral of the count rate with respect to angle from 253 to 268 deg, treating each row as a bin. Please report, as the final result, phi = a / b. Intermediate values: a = 166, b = 0.164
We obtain 1013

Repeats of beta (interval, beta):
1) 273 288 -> 3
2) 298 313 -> 1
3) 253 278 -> 10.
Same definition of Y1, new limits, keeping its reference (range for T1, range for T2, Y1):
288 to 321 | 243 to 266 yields 0.63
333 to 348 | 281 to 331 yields 0.97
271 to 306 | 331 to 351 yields 0.62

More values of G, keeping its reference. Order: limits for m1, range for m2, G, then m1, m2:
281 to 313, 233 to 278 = 1.02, 1.01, 1.01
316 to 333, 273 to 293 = 1.01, 0.99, 1.01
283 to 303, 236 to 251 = 1.05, 1.02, 1.03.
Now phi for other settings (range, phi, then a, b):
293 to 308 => 618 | 174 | 0.282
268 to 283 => 466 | 169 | 0.362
